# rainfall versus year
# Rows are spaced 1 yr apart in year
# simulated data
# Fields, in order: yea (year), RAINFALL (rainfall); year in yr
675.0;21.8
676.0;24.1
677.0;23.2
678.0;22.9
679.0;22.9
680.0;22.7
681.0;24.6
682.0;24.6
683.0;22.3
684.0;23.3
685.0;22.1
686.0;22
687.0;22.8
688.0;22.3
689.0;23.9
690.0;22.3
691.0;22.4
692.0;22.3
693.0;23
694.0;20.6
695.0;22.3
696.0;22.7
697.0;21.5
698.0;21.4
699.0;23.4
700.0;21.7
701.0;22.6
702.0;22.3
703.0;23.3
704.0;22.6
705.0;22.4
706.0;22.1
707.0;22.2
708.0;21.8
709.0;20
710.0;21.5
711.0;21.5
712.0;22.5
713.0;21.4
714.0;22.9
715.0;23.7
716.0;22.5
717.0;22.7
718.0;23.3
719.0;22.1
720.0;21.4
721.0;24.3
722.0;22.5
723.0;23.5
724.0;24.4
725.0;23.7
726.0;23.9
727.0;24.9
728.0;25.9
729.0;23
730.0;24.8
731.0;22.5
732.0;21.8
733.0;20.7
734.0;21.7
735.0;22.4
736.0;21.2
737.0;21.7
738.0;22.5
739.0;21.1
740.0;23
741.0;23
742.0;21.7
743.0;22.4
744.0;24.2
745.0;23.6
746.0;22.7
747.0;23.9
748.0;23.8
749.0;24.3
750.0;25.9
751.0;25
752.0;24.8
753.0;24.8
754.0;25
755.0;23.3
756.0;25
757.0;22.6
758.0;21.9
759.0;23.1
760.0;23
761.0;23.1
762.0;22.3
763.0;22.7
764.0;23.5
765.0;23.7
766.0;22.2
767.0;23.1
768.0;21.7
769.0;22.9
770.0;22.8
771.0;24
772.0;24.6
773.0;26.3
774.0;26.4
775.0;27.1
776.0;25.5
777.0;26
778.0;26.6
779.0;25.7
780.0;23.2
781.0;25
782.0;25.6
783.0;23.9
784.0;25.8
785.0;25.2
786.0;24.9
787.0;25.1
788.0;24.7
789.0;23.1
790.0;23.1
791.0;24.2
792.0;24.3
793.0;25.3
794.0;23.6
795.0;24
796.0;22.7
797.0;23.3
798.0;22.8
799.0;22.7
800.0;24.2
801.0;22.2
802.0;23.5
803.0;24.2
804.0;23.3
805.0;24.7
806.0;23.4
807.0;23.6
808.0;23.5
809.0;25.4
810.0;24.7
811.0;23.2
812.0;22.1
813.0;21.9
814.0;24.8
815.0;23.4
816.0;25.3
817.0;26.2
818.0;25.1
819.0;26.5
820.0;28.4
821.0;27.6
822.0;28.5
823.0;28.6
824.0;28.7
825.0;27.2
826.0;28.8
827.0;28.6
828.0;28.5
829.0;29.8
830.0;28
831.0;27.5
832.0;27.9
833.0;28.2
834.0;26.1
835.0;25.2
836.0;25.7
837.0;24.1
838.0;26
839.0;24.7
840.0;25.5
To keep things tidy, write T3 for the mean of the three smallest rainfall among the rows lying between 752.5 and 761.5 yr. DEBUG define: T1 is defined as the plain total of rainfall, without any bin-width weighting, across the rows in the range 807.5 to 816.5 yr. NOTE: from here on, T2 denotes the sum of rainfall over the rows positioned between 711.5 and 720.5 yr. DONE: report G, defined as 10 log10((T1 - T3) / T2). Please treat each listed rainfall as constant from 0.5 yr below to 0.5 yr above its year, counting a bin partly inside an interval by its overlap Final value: -0.24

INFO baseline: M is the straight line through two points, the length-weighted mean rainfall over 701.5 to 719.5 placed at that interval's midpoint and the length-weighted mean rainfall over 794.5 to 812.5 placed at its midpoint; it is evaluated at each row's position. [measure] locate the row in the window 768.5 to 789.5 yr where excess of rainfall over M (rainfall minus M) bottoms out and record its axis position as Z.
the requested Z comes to 770.0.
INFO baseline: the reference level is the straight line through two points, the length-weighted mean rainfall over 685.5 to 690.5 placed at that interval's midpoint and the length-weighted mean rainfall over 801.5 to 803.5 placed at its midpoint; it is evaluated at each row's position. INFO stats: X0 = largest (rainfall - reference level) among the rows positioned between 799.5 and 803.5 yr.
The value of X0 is 0.4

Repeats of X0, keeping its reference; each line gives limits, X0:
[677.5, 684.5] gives 2.0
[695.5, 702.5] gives 0.6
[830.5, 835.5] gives 4.0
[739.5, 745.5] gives 1.0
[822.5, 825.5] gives 4.6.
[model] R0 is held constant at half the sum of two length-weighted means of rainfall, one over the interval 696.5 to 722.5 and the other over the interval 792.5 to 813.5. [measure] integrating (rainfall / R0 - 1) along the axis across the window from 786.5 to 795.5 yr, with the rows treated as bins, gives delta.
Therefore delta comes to 0.5 yr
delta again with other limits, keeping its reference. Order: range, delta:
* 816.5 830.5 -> 3.0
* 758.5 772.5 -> 0.1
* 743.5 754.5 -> 0.7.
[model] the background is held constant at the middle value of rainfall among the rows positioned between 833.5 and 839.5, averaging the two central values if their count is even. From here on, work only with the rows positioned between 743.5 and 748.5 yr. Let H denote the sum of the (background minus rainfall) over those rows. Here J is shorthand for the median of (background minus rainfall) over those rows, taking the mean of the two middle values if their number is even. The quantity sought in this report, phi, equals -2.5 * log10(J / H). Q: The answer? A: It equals 1.85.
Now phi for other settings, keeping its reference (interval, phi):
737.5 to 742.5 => 1.83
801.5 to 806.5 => 1.55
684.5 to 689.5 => 1.63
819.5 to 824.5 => 1.70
